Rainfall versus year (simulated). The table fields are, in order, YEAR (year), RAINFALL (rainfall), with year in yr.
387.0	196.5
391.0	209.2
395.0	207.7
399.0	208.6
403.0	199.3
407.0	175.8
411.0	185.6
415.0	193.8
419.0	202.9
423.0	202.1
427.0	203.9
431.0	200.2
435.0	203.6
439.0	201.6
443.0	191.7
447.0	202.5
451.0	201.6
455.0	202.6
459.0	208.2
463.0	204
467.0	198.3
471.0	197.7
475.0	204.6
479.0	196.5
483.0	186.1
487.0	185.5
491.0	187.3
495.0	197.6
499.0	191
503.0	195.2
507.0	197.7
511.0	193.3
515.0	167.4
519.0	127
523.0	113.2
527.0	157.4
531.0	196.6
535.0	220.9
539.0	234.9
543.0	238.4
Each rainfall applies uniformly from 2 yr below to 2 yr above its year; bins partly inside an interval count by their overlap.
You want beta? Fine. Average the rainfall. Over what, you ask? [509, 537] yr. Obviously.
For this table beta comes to 168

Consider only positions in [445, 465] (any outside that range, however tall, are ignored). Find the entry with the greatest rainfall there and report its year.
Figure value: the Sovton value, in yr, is 459.0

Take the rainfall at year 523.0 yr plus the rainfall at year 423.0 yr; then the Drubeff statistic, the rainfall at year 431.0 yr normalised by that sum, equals 0.63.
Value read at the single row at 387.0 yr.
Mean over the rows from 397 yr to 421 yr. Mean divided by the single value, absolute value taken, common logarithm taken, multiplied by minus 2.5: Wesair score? 0.01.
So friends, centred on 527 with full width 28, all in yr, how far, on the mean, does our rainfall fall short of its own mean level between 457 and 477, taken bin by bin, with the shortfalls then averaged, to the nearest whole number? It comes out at 29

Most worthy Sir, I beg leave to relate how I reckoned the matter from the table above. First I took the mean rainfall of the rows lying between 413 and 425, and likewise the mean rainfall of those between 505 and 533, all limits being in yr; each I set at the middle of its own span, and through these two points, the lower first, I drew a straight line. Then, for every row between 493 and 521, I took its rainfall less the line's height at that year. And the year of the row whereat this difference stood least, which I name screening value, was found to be 519.0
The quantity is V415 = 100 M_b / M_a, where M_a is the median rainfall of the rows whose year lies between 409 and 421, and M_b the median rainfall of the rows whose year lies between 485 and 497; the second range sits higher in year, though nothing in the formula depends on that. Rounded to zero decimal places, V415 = 97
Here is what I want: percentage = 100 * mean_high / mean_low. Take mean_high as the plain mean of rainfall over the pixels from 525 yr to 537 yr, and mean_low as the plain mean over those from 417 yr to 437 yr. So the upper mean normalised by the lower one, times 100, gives 95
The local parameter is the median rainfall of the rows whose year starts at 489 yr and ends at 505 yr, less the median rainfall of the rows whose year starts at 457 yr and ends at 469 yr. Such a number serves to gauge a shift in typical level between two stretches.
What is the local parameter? -11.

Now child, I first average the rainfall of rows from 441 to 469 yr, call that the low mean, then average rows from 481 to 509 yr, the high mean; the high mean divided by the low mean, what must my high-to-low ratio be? 0.95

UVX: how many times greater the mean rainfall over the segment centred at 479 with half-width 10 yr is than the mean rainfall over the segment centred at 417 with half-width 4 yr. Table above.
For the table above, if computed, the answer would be 0.978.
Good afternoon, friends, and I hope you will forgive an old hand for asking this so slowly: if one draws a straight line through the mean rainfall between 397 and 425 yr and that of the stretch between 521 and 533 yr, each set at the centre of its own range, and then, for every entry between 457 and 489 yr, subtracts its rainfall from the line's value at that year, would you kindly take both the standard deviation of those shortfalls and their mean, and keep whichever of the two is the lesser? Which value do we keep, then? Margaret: -23.4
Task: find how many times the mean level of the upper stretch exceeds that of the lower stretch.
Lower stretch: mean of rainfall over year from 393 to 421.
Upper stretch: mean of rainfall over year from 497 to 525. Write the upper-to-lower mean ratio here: 0.86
